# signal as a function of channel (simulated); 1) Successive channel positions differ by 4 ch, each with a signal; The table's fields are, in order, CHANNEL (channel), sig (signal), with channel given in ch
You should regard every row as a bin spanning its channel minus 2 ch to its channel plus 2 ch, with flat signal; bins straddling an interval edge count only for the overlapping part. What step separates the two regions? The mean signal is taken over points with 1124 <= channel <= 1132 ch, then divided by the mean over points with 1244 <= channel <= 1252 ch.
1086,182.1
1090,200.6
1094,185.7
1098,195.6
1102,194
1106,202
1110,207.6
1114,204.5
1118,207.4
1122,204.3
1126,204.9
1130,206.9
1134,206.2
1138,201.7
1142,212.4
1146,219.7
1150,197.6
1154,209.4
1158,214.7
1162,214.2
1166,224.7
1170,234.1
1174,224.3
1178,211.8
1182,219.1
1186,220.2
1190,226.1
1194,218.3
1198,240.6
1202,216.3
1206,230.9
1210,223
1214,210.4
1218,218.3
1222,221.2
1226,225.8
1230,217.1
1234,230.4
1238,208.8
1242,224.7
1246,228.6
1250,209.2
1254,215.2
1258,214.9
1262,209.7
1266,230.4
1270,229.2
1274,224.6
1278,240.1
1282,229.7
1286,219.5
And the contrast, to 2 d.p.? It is 0.94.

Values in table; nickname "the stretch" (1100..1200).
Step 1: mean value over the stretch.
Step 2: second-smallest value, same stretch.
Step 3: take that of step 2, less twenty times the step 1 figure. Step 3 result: -4064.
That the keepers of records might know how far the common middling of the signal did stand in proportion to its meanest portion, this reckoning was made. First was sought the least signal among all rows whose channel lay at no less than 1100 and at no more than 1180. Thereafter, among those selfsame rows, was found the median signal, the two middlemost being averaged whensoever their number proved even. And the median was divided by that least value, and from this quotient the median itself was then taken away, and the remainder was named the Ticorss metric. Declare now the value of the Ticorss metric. -206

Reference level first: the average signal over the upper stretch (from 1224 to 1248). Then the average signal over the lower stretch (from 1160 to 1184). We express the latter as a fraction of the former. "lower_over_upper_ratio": 0.995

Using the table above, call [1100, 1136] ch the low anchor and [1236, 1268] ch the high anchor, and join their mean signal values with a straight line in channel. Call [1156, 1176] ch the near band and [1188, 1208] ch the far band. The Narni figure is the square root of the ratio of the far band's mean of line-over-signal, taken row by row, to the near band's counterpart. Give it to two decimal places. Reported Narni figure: 1.00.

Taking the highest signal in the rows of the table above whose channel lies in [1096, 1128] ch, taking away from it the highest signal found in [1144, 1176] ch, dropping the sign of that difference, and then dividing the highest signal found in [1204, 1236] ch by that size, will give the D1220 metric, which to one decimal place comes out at 8.7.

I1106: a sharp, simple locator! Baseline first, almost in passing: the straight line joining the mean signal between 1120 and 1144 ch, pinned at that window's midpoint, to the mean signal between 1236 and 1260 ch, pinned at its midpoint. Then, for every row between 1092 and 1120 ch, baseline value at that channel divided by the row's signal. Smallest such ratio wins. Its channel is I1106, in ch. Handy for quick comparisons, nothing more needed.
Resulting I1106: 1110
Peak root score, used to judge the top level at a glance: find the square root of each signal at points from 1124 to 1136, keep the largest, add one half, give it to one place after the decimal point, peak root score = 14.9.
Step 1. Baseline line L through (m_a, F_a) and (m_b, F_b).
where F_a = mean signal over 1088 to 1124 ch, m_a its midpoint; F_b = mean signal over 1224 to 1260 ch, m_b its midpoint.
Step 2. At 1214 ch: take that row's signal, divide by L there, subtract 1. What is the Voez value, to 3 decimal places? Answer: -0.023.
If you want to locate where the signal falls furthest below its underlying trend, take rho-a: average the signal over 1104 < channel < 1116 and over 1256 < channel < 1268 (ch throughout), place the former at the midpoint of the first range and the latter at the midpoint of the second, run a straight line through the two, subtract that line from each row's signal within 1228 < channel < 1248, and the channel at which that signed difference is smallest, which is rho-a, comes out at 1238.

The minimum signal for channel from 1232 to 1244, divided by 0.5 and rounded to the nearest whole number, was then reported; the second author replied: 418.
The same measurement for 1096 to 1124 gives 388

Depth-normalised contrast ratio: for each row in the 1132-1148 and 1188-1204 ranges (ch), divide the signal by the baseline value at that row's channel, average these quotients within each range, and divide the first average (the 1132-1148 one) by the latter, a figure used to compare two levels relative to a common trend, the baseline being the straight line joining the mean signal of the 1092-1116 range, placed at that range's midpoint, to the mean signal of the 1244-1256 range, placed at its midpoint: 0.966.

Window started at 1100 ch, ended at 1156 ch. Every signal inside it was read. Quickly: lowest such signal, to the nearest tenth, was 194.0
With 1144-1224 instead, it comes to 197.6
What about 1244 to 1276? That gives 209.2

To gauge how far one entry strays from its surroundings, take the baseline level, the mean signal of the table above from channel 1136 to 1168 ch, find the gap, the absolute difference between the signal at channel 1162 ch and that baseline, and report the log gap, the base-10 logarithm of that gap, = 0.38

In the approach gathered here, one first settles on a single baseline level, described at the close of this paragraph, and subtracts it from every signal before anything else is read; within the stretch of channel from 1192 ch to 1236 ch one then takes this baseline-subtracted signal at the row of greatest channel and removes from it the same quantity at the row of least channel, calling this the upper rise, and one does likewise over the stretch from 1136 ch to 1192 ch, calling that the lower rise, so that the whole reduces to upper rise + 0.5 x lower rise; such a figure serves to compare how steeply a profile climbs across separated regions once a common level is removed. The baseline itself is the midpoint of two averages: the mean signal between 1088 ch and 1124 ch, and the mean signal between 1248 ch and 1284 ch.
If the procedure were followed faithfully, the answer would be 24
